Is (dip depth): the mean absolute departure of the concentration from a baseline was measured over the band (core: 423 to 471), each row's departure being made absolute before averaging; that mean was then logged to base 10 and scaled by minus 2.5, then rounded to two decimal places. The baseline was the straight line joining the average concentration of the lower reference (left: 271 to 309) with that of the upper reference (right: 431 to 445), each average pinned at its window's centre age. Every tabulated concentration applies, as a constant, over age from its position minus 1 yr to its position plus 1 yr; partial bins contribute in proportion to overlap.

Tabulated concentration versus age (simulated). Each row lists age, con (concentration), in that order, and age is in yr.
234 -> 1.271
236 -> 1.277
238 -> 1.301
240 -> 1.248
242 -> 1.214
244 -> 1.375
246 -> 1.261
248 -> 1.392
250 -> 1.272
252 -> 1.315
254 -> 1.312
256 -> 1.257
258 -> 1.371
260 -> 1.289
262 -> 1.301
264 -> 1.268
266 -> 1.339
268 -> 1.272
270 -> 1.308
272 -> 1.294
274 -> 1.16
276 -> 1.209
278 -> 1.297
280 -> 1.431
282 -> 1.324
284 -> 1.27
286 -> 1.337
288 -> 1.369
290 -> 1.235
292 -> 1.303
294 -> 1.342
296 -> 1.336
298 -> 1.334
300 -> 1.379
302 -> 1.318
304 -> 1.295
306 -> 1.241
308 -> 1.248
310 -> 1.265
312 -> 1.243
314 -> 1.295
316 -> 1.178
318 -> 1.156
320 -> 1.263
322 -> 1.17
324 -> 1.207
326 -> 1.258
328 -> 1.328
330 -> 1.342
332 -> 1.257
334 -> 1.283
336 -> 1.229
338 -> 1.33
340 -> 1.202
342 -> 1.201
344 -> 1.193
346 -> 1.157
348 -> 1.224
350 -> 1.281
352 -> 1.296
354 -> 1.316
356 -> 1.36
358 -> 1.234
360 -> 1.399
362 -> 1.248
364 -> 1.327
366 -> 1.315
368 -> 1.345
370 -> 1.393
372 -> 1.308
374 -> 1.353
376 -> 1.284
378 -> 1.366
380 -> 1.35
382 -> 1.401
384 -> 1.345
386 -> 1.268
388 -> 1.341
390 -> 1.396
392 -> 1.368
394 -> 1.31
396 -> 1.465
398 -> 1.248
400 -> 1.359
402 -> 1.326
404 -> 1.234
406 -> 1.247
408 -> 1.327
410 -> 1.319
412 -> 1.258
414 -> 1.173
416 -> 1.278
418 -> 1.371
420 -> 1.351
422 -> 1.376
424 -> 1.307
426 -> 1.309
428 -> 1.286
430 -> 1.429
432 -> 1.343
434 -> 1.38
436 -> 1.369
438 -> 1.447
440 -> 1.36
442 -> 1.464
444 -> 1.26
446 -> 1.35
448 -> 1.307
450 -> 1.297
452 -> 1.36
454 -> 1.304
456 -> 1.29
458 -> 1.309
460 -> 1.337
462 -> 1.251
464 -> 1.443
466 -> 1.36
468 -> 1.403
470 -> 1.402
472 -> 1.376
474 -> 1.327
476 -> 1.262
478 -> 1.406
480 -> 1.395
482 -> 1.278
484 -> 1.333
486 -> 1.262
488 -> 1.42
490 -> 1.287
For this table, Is 3.13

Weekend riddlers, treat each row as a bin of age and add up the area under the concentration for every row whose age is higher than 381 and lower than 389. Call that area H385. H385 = 10.7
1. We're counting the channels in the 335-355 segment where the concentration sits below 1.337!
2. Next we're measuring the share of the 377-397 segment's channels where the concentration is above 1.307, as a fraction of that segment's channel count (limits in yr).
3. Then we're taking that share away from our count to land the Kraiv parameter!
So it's 9.1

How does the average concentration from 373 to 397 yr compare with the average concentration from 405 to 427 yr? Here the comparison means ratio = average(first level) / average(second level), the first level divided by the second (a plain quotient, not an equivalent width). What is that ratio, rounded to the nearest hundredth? 1.04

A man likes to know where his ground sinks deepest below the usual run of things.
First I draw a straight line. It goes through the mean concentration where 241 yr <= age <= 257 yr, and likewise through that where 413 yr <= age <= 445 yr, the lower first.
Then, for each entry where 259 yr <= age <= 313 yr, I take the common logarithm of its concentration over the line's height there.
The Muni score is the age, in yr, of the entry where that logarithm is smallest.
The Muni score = 274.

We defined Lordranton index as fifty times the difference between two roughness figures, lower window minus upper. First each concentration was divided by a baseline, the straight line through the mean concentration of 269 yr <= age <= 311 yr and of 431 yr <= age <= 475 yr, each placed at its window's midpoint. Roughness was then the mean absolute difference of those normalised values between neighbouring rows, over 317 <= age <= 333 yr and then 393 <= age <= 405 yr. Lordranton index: -2.1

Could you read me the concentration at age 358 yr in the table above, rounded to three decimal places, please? 1.234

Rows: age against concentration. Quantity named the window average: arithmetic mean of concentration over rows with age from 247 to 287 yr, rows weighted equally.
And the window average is 1.30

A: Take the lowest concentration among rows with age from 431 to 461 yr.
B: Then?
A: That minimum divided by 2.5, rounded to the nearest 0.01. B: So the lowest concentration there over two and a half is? 0.50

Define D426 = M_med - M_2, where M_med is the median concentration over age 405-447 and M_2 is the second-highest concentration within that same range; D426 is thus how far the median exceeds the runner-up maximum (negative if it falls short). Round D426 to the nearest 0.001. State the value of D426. -0.104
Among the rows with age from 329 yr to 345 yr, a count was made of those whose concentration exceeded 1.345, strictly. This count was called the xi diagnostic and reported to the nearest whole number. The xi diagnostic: 0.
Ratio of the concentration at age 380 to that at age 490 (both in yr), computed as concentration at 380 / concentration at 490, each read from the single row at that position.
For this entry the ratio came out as 1.05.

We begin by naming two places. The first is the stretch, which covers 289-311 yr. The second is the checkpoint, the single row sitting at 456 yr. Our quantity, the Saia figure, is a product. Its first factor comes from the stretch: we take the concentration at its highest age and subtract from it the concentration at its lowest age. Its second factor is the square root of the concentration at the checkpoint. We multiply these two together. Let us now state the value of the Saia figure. 0.034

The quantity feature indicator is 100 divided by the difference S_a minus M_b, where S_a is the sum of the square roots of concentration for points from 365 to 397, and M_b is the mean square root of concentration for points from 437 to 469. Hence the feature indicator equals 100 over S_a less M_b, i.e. 5.74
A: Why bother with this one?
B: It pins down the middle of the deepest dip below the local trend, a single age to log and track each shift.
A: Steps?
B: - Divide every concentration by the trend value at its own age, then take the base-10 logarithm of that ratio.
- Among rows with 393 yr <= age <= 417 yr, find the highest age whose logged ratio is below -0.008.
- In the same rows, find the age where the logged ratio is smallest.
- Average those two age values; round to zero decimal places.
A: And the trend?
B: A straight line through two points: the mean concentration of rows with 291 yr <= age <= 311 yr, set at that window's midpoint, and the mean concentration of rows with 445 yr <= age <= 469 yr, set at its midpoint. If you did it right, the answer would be 415 yr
